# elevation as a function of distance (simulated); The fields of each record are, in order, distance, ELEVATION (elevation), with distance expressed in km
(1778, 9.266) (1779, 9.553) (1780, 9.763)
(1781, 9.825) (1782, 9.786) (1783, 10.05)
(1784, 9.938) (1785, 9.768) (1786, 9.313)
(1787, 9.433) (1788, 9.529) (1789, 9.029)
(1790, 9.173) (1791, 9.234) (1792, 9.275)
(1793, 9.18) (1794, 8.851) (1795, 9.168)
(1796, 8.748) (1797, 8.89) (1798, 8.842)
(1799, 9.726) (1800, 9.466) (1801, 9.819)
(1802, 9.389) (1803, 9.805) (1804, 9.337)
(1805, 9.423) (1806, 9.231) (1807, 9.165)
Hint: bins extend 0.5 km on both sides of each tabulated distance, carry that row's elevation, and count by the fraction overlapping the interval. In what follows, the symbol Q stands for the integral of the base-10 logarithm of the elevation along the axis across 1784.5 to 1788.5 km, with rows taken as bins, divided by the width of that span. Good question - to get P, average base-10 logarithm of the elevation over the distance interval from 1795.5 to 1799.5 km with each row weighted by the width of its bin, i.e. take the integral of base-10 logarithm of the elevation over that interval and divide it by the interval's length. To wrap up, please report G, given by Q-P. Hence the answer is 0.022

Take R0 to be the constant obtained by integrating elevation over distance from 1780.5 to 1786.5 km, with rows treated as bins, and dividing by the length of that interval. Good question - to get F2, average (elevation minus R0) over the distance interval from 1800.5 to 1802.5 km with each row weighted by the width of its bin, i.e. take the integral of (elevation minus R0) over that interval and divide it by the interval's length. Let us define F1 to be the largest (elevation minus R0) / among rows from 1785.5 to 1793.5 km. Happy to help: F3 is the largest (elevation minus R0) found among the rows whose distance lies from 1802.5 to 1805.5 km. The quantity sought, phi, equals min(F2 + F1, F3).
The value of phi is -0.43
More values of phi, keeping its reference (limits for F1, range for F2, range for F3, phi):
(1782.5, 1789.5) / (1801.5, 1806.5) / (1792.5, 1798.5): -0.60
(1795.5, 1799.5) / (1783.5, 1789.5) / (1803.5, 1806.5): -0.36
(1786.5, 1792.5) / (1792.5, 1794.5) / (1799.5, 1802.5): -1.02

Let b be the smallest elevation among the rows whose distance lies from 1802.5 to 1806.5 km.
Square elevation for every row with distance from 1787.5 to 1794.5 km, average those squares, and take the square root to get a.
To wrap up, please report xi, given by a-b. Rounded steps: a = 9.2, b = 9.231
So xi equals 0.0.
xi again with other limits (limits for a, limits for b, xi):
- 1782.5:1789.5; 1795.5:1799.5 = 0.8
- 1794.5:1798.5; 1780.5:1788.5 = -0.4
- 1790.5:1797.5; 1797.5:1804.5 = 0.2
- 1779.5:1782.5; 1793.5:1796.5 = 1.0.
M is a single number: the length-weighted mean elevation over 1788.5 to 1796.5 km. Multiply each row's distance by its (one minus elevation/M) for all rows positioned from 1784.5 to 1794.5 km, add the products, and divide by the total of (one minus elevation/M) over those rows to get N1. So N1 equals 1786.8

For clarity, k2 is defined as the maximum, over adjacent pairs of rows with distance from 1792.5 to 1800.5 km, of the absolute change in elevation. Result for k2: 0.88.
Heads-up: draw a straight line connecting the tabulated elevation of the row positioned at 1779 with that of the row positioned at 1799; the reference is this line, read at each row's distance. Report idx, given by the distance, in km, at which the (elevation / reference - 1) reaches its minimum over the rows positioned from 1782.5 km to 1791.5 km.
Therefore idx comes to 1789 km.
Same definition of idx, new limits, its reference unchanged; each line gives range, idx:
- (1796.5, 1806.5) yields 1798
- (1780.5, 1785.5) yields 1785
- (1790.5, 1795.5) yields 1794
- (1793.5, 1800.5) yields 1796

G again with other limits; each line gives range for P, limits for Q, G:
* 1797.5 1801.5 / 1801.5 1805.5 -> 0.001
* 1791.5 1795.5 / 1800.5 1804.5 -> 0.022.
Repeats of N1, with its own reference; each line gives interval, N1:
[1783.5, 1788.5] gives 1785.6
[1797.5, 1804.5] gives 1801.6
